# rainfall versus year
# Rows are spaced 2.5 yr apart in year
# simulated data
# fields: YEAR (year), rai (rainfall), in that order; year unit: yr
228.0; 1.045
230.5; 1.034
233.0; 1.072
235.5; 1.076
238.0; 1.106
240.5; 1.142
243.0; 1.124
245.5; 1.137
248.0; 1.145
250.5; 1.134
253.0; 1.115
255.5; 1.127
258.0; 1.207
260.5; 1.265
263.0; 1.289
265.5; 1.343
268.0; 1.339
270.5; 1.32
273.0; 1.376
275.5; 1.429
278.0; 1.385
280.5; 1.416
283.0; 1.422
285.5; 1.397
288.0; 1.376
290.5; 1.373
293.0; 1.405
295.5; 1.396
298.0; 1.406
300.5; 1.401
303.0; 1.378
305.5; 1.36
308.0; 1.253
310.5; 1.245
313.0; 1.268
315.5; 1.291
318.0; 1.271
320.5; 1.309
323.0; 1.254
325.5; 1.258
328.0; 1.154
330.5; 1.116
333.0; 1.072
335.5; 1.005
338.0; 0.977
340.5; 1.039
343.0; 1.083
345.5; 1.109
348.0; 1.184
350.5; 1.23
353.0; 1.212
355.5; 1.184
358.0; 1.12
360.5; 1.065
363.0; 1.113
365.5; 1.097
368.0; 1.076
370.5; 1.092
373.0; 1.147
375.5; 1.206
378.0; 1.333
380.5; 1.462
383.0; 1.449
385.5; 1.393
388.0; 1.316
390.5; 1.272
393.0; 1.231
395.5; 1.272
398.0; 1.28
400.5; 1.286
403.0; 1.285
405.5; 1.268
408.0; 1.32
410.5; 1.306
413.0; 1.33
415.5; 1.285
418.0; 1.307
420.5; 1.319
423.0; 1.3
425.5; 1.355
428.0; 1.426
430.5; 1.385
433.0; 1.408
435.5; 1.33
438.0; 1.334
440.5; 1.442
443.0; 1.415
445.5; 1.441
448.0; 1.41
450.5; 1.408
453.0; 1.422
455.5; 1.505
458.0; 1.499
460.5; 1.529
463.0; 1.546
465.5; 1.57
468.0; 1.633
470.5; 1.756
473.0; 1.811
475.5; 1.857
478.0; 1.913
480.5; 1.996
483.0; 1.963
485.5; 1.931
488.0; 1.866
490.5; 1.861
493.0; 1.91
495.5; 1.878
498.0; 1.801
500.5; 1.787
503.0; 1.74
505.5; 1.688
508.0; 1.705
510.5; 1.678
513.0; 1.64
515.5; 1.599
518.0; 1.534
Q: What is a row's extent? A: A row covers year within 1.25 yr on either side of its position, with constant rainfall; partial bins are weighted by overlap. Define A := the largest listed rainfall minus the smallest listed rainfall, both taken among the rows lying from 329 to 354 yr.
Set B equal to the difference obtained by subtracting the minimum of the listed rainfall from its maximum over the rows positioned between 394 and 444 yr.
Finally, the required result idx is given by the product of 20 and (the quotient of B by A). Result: 14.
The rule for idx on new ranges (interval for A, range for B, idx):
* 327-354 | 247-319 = 25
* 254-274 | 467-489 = 29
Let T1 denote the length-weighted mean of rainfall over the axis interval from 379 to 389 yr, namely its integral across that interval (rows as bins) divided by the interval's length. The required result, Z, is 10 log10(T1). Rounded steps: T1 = 1.41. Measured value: 1.5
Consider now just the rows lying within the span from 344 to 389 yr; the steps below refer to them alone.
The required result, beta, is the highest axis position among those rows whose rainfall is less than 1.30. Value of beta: 375.5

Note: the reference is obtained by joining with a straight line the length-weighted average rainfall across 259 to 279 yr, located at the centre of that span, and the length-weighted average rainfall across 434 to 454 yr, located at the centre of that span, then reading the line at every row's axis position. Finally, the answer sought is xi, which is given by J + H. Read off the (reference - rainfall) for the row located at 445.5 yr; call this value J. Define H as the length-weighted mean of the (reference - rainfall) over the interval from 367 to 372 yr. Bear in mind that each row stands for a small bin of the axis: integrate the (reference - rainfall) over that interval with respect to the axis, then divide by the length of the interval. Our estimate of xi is 0.25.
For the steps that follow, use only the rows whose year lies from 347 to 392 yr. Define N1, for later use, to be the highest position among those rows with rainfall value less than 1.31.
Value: 390.5 yr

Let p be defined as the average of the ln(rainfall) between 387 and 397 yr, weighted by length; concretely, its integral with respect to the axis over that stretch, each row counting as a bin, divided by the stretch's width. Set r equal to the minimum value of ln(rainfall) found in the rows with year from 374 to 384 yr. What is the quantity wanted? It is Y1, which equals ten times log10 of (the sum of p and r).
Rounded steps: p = 0.24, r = 0.19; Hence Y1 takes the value -3.7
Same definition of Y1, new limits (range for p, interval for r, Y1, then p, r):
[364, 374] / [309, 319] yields -5.0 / 0.10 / 0.22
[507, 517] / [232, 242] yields -2.4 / 0.50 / 0.07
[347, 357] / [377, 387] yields -3.3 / 0.18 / 0.29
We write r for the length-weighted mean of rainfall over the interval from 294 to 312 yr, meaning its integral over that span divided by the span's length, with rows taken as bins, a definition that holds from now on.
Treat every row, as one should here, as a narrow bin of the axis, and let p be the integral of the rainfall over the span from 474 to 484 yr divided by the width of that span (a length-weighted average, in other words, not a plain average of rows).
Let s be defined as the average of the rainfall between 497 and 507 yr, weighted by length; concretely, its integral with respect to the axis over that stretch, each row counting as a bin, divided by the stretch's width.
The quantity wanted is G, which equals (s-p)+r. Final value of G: 1.17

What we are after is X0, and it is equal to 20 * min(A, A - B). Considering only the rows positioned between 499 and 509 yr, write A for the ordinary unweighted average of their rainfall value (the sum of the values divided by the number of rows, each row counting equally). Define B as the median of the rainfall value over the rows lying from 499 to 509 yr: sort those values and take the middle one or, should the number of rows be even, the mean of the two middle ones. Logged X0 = 0.15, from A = 1.73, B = 1.72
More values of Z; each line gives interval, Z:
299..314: 1.2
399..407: 1.1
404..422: 1.2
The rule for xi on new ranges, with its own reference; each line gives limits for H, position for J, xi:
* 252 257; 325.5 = 0.31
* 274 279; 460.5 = -0.19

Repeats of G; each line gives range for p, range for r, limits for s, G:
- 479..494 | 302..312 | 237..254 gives 0.51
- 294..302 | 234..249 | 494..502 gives 1.54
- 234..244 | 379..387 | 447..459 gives 1.77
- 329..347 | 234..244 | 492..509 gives 1.84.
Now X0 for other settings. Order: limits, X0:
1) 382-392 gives 0.06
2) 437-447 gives -0.40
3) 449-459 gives -0.04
